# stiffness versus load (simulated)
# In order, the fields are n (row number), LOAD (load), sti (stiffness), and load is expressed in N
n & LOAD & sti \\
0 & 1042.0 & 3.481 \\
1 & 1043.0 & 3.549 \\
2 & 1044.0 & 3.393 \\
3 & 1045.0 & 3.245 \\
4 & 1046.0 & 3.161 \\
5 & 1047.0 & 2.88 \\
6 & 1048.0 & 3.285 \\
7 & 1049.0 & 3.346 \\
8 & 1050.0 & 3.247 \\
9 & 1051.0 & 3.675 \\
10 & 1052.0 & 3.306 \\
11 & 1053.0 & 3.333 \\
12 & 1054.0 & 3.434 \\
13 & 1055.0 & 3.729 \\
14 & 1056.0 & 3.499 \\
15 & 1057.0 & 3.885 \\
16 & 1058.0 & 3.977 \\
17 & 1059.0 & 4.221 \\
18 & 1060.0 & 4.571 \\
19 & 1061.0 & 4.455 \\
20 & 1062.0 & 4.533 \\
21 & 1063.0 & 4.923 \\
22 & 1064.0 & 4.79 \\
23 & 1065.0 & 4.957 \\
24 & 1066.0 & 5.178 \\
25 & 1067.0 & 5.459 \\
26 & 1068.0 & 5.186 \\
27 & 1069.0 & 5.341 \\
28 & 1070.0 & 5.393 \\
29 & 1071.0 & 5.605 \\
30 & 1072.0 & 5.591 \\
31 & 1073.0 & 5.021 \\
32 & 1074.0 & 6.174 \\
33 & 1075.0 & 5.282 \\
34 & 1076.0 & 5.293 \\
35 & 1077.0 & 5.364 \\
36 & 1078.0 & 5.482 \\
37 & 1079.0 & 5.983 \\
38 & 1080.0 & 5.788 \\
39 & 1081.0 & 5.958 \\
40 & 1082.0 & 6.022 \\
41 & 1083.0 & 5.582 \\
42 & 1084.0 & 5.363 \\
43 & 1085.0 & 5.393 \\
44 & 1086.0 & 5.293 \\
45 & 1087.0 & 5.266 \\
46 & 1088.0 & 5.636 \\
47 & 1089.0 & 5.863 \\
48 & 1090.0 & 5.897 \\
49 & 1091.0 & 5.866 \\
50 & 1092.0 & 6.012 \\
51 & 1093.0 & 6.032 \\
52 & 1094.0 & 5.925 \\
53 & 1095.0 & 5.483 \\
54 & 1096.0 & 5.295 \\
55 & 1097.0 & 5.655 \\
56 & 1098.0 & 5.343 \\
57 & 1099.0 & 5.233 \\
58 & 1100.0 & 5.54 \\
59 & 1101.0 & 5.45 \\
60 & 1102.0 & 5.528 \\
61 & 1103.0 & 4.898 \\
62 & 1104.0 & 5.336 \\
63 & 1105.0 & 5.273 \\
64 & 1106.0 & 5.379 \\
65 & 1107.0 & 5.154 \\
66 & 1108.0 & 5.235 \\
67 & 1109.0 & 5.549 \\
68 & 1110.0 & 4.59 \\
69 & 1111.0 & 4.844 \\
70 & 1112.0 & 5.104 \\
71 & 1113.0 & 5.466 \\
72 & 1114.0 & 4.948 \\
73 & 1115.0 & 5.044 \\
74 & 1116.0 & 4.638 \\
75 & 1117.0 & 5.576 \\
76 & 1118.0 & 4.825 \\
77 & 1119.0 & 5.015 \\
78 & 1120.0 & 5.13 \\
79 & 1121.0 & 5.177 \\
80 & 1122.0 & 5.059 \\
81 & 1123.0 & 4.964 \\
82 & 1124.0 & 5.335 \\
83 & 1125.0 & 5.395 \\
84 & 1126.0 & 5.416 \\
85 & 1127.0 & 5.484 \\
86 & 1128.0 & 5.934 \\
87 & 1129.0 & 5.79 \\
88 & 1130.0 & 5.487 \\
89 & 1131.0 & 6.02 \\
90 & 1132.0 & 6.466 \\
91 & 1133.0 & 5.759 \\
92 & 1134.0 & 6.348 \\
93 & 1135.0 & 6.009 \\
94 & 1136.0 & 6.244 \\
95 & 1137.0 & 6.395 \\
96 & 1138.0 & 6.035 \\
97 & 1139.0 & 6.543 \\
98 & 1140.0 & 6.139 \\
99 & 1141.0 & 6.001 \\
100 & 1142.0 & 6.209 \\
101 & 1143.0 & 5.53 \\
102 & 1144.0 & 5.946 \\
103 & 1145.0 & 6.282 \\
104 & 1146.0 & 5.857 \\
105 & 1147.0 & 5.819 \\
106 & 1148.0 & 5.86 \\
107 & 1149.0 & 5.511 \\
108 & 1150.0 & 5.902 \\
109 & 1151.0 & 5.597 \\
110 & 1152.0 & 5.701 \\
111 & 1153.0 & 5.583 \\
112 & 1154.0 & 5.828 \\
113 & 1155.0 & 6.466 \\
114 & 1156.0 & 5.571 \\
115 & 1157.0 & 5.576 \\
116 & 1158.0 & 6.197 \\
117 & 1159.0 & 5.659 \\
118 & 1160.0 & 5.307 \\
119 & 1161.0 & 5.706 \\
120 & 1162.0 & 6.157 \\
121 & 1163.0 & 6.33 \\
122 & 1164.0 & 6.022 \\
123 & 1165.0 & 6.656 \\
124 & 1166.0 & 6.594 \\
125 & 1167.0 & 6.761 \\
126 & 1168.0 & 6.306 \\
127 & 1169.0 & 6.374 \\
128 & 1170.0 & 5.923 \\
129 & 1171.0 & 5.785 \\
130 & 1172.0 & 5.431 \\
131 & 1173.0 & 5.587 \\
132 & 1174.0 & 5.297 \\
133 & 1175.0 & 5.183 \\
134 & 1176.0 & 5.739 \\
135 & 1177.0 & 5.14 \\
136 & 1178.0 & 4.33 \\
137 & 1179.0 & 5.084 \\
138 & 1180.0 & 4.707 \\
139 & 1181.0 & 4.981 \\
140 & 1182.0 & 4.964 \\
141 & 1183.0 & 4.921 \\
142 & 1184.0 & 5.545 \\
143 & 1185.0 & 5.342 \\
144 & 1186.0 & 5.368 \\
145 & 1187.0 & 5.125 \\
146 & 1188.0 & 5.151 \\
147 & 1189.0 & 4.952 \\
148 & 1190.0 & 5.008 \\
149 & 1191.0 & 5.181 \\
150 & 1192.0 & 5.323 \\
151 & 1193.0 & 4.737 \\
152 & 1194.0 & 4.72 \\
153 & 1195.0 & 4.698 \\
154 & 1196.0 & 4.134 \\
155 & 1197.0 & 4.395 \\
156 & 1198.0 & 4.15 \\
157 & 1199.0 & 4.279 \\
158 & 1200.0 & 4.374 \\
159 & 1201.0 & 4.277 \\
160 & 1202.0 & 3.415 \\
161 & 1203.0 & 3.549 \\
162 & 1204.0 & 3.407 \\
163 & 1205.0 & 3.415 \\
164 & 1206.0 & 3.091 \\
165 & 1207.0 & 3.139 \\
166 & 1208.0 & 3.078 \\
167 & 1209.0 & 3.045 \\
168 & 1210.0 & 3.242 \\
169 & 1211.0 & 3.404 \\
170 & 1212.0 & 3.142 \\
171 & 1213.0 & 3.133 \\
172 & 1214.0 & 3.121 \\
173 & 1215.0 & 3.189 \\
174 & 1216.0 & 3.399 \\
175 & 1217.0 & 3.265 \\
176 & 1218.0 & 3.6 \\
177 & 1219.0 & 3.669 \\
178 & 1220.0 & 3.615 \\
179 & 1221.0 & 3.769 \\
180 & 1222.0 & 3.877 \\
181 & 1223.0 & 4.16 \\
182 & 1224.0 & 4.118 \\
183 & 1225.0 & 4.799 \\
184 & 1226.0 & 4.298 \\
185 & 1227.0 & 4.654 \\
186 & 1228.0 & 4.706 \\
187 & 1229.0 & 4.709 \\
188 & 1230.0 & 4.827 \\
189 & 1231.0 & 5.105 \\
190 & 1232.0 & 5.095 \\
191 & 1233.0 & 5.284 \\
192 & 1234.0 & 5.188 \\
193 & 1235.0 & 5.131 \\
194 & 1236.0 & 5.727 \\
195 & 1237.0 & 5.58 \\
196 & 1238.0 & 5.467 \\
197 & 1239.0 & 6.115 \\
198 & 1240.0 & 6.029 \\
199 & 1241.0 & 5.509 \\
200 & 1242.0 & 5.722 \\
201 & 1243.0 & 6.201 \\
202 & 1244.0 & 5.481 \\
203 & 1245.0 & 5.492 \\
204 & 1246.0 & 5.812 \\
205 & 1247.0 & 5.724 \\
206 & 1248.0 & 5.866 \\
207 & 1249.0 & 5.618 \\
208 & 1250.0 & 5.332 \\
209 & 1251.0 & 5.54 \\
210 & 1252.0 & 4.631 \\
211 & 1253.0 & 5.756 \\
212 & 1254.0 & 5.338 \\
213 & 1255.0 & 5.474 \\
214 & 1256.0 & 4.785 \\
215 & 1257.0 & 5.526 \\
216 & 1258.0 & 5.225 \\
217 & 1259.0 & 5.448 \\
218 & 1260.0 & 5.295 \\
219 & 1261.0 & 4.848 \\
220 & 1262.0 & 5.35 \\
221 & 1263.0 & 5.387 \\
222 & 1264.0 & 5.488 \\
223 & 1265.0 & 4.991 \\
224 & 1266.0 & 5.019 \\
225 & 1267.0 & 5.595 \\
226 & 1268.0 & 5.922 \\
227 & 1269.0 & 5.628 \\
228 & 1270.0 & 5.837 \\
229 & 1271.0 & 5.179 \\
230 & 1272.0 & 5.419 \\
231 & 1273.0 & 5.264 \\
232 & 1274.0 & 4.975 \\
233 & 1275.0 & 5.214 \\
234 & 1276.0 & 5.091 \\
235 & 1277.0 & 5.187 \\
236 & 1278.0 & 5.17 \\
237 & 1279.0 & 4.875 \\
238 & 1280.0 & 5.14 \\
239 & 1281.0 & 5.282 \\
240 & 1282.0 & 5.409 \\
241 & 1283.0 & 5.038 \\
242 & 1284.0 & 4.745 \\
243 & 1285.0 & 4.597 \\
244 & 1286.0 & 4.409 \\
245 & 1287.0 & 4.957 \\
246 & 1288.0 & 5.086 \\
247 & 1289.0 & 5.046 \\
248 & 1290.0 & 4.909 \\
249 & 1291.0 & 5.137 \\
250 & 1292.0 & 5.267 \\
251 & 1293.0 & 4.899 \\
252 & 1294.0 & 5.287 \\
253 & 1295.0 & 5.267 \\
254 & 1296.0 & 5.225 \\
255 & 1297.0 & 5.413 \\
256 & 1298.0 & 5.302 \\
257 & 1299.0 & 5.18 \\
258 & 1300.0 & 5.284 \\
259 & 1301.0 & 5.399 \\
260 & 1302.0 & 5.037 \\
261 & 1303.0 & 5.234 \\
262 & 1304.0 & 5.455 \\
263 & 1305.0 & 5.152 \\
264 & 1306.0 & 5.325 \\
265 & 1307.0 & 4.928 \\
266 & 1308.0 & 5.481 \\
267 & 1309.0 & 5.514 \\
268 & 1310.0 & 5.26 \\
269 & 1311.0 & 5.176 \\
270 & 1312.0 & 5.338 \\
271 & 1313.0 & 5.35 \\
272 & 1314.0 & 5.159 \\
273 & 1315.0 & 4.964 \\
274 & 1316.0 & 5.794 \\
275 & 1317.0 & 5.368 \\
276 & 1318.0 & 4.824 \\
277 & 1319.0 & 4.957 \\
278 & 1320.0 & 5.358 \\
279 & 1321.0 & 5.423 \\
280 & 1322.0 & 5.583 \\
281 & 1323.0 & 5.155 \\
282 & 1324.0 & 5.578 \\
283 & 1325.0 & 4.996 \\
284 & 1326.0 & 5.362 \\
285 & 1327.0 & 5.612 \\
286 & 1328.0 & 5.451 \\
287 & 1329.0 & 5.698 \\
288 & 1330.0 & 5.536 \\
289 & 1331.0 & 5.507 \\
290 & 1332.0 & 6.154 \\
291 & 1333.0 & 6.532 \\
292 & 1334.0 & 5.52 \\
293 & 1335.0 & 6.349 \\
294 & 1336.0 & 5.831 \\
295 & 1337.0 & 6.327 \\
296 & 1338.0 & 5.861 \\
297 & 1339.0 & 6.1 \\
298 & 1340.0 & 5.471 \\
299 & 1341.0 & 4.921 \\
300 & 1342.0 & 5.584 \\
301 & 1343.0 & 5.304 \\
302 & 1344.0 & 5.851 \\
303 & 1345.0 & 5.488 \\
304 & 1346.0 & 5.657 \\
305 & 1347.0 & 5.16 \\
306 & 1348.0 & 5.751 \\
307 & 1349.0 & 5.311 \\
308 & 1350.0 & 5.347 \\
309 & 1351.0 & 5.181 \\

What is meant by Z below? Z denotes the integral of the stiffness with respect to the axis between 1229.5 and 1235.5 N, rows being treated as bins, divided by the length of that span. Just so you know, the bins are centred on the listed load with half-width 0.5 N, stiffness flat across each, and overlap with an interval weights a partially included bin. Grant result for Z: 5.1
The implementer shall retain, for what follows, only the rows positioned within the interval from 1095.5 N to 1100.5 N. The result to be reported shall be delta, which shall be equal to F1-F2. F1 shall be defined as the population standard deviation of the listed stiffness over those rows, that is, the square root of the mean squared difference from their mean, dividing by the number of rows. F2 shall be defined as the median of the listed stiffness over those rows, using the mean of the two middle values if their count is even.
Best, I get -5.2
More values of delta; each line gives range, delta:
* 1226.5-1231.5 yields -4.5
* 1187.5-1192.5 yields -5.0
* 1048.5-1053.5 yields -3.2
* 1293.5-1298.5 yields -5.2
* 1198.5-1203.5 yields -3.9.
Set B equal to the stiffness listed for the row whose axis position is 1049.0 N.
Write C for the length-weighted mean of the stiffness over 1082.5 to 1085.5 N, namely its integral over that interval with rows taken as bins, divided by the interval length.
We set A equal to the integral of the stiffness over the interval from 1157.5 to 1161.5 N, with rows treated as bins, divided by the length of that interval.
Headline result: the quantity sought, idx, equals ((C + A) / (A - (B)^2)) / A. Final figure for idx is -0.356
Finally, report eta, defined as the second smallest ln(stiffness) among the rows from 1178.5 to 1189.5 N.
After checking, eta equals 1.594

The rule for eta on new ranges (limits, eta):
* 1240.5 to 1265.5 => 1.565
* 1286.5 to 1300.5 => 1.591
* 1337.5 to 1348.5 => 1.641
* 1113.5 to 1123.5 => 1.574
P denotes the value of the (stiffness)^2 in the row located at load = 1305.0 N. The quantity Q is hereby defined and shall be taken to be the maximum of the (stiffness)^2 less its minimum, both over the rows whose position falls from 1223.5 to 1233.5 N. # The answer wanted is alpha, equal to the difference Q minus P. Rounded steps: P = 27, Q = 11.0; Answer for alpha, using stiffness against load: -16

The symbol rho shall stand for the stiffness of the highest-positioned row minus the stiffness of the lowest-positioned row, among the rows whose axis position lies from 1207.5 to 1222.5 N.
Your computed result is 0.8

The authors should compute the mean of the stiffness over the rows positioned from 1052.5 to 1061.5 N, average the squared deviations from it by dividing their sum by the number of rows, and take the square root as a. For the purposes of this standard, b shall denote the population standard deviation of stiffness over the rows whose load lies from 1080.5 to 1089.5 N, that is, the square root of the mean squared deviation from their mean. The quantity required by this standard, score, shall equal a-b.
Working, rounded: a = 0.42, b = 0.28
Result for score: 0.15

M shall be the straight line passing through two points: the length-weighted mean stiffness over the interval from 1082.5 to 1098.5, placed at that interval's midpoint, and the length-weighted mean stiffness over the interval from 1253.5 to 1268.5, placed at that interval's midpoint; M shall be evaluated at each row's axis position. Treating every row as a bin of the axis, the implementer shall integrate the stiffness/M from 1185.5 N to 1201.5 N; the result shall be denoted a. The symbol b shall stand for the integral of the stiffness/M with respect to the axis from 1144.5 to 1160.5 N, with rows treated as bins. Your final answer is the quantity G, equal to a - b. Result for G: -2.9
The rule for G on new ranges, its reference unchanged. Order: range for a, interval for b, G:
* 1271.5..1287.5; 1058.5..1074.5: 0.9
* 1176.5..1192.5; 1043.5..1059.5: 5.1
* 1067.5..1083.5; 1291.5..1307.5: -0.2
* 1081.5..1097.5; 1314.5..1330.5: -0.4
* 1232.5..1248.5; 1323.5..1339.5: -0.9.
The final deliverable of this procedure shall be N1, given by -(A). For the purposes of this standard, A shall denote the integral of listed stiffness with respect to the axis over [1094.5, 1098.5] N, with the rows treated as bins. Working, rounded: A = 21.8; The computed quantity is -21.8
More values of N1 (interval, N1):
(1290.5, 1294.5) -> -20.6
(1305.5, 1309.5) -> -21.2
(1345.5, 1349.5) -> -21.9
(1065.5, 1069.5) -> -21.2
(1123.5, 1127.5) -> -21.6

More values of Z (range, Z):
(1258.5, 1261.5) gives 5.2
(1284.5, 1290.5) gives 4.8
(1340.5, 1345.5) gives 5.4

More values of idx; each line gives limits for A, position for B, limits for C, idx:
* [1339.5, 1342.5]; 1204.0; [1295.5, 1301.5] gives -0.318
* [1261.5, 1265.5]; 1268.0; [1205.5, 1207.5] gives -0.053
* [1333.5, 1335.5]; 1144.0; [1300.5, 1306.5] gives -0.064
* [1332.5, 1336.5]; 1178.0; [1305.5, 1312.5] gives -0.148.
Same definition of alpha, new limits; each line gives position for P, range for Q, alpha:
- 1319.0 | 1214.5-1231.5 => -9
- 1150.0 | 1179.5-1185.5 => -26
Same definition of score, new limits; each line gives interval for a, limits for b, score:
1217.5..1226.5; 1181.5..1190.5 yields 0.17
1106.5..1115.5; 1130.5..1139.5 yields 0.04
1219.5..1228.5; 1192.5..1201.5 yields 0.18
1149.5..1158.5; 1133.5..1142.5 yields 0.12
